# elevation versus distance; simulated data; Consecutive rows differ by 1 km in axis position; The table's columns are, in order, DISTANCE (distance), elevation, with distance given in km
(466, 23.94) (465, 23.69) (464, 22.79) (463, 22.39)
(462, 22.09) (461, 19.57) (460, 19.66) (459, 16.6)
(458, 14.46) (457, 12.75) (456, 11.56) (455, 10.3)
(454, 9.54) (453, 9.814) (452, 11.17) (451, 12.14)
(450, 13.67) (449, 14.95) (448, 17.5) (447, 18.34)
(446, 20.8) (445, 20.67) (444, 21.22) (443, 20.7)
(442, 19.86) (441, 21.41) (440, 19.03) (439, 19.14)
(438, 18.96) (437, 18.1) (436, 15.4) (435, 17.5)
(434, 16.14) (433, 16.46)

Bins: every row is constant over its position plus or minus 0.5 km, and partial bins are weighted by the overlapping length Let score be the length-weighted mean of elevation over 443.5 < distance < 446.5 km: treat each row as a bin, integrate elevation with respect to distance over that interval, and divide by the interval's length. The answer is 21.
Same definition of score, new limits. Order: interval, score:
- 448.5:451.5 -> 14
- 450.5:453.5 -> 11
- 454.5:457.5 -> 12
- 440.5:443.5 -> 21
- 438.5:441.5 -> 20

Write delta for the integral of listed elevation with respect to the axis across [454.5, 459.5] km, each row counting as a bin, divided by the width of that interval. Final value 13.1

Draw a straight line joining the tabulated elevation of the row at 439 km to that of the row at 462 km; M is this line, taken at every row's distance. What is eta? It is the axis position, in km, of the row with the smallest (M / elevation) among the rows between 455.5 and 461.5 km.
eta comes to 460 km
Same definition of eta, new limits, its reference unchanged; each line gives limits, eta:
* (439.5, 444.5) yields 441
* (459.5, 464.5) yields 464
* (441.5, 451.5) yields 444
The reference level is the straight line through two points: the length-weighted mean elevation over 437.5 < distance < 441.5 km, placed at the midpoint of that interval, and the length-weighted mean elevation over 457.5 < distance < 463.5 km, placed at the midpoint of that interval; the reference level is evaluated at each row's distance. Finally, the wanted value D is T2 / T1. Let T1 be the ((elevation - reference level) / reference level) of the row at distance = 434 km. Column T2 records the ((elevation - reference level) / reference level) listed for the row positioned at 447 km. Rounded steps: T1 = -0.18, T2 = -0.06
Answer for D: 0.3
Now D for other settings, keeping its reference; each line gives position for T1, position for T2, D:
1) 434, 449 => 1.3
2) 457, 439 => 0.1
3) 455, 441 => -0.2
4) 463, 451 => -2.1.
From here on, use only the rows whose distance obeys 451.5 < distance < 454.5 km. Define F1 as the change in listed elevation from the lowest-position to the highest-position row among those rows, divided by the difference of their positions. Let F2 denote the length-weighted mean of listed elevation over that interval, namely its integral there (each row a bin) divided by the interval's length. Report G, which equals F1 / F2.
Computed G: -0.08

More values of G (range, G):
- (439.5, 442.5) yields 0.02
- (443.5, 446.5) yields -0.01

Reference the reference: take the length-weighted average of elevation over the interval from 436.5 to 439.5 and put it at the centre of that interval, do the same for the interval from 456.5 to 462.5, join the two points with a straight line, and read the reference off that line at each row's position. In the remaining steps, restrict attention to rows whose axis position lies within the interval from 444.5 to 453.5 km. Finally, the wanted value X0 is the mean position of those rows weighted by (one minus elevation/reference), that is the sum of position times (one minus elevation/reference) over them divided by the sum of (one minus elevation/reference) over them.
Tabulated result 452.5 km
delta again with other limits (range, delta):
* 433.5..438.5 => 17.2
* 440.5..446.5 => 20.8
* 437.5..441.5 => 19.6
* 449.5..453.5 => 11.7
